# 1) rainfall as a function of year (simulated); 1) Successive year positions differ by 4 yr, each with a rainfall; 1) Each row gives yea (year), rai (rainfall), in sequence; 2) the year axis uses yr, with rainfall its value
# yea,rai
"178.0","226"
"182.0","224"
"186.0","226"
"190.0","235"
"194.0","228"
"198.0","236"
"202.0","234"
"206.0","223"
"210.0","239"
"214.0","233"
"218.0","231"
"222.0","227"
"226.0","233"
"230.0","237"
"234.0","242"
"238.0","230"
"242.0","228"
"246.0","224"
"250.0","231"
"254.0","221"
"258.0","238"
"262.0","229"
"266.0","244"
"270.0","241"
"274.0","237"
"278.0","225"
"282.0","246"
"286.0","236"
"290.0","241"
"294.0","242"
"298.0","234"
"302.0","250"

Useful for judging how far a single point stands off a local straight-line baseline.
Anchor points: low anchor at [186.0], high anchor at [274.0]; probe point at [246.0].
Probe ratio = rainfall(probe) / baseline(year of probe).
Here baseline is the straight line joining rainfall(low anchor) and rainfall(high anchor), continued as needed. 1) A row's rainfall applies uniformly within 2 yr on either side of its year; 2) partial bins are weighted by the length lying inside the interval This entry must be 0.96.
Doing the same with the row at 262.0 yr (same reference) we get 0.97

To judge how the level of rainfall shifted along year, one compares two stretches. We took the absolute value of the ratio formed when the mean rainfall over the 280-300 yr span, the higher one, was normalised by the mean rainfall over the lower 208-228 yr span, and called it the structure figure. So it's 1.03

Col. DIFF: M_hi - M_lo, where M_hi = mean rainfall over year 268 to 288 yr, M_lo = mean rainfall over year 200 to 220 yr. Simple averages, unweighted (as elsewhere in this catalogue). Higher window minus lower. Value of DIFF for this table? 5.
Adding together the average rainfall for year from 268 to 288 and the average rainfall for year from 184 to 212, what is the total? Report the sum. 469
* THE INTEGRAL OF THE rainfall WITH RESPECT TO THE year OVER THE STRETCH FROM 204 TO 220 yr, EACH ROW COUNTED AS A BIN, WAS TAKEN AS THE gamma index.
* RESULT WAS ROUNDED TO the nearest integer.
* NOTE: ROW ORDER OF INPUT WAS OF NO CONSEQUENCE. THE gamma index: 3704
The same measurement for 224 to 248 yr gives 5576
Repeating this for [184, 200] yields 3700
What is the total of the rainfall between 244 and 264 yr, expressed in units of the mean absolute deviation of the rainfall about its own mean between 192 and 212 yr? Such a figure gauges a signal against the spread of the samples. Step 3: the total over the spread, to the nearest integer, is 220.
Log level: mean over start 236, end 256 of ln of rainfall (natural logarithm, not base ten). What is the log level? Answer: 5.42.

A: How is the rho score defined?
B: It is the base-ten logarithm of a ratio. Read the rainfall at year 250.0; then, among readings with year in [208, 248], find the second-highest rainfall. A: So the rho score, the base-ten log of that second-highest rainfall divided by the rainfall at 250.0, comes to 0.015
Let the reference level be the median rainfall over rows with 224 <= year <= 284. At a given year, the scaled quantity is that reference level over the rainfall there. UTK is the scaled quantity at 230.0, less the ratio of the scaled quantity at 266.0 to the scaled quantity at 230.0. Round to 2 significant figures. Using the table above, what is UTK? 0.012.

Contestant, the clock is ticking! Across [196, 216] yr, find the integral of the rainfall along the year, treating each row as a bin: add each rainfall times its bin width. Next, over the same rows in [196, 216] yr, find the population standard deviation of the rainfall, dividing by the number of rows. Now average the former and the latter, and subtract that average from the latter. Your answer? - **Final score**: -2327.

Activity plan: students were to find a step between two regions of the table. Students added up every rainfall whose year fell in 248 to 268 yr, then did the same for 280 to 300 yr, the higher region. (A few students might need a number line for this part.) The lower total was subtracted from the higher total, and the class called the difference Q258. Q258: 36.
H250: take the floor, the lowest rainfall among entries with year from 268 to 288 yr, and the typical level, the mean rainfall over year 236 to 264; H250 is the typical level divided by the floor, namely 1.017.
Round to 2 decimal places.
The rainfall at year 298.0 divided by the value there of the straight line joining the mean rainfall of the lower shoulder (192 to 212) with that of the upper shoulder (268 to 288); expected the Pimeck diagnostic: 0.98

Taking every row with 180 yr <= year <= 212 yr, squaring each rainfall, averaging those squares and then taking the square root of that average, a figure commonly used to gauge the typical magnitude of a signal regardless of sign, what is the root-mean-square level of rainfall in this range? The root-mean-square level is 231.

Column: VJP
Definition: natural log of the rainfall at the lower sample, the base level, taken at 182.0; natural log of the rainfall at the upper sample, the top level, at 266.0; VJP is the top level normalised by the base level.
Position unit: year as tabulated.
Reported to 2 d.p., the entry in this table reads 1.02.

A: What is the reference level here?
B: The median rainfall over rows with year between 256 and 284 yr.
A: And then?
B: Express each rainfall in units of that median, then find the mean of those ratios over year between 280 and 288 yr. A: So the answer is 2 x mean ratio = 2.03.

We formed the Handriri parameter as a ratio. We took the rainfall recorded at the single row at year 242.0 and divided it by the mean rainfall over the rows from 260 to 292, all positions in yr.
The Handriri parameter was 0.96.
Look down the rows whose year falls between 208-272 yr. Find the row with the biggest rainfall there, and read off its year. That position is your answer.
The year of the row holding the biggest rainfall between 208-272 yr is 266.0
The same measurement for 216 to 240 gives 234.0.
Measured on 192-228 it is 210.0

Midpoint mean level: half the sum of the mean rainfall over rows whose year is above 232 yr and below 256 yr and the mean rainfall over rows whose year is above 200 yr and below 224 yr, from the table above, 230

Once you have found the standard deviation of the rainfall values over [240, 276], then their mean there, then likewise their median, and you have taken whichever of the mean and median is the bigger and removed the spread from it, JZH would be 225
